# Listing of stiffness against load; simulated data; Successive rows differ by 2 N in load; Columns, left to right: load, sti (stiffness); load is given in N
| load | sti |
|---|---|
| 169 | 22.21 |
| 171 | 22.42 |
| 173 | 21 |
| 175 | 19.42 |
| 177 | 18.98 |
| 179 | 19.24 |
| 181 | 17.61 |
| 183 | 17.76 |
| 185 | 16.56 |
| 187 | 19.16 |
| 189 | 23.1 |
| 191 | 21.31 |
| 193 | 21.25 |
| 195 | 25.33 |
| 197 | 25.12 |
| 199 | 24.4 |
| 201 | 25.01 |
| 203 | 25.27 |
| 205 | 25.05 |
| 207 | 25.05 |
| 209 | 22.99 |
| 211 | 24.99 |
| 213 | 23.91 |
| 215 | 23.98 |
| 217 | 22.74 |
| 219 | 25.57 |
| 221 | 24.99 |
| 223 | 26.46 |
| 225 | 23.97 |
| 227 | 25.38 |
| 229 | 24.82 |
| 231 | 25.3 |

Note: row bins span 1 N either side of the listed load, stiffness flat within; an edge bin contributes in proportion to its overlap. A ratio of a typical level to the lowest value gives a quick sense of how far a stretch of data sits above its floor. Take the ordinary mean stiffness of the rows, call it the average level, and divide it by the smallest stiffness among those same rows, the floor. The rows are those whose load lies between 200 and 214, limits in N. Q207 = 1.07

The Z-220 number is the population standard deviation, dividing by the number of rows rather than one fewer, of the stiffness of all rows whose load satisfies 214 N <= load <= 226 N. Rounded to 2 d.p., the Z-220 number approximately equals 1.21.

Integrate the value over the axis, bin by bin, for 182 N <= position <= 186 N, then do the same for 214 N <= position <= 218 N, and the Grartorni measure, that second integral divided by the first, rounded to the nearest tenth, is 1.4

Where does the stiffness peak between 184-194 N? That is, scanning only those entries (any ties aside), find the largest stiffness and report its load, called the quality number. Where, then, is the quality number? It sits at 189 N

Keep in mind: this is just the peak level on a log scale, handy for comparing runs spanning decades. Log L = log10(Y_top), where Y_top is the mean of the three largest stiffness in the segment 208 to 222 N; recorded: 1.401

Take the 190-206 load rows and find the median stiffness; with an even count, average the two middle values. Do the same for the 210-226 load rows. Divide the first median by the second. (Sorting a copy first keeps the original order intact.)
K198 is 1.02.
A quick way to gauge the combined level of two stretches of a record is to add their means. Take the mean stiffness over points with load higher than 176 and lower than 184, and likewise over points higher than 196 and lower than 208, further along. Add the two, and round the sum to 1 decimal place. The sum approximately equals 43.4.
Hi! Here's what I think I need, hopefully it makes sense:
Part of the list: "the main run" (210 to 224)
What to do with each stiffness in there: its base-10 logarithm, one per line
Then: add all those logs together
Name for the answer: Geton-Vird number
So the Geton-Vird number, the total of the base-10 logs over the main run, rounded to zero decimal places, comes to 10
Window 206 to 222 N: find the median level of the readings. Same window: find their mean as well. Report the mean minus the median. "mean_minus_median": -0.21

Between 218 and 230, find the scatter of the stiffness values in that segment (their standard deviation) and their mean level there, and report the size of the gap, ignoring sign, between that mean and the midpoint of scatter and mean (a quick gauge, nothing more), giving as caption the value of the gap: 12.2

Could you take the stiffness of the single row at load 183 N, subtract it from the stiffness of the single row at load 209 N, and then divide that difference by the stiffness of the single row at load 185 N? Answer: 0.32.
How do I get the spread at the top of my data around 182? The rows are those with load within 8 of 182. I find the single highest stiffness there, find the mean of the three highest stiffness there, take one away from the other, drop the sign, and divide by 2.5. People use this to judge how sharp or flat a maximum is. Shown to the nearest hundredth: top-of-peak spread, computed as 1.01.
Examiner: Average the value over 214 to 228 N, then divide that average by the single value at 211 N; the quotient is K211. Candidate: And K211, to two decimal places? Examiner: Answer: 0.99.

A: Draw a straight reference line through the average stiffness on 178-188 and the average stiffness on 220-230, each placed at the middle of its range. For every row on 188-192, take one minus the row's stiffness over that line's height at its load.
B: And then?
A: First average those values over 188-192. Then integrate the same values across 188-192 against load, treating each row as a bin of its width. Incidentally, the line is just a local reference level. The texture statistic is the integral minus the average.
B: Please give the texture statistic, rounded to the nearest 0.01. -0.46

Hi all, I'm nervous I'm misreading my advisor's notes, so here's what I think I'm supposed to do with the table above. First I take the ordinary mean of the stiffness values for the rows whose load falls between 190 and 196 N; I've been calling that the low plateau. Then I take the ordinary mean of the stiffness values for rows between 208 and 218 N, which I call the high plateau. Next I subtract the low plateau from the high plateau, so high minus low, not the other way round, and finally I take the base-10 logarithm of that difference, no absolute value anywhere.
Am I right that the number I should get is 0.0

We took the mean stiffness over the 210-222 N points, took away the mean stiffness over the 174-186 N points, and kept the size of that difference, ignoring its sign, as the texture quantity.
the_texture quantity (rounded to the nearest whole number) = 6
